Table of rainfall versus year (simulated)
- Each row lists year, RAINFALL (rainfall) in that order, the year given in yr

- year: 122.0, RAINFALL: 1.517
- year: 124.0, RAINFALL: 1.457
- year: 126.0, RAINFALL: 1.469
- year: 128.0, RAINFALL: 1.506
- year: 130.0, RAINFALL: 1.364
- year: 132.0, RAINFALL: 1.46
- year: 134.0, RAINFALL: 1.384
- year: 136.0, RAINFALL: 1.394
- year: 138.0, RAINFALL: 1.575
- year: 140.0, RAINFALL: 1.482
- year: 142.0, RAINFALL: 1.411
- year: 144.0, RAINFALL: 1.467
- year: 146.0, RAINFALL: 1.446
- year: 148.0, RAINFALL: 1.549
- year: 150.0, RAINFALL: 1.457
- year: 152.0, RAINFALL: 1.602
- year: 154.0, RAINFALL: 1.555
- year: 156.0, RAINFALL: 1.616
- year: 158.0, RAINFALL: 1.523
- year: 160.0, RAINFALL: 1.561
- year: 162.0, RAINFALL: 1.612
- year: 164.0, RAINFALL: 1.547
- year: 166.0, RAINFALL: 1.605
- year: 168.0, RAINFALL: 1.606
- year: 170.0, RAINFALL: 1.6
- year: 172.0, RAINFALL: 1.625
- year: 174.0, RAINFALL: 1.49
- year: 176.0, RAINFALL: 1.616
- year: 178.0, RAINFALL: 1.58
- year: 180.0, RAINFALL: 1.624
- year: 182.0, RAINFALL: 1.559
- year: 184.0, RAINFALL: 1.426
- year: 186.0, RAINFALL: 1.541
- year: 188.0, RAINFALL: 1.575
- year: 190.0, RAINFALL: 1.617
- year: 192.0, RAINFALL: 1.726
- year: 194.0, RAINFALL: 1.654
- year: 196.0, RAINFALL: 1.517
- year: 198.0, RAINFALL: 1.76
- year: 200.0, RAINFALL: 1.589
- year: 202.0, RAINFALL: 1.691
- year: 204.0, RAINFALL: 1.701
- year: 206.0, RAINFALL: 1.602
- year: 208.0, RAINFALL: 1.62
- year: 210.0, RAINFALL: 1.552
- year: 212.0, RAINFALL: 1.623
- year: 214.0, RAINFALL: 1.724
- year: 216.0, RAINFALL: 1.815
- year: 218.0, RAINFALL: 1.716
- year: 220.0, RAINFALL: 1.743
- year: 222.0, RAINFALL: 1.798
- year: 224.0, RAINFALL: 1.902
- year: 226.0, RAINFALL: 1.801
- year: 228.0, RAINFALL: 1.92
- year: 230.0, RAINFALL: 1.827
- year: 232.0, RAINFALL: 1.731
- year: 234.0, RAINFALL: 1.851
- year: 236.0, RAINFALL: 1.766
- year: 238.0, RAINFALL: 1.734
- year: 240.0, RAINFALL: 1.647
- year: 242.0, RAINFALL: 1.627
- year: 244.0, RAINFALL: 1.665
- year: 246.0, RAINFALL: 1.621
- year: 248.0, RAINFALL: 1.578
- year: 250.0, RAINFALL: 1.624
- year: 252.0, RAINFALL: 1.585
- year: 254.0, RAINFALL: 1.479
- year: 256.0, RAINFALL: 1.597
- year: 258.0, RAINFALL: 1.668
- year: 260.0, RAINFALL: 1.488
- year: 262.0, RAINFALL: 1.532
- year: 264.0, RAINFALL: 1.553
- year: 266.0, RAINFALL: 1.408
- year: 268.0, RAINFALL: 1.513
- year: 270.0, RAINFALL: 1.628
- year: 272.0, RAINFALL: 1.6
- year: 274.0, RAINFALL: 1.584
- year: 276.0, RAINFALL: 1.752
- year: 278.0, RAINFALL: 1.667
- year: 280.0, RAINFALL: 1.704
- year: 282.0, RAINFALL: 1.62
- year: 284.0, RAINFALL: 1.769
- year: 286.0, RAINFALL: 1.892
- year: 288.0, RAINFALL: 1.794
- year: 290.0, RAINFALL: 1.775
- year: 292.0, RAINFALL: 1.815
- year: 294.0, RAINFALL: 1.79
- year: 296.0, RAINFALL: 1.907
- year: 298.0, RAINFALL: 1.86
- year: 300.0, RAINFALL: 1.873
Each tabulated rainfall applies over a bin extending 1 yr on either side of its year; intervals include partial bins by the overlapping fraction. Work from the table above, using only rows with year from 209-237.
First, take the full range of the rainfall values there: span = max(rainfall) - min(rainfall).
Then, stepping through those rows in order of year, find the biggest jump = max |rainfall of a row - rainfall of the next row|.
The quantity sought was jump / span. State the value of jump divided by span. 0.33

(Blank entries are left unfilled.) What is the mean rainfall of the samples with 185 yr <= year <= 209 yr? 1.63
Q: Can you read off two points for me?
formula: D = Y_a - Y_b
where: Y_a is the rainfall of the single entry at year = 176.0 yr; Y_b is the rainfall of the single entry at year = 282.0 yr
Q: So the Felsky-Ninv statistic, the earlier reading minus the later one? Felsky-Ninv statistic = 0.0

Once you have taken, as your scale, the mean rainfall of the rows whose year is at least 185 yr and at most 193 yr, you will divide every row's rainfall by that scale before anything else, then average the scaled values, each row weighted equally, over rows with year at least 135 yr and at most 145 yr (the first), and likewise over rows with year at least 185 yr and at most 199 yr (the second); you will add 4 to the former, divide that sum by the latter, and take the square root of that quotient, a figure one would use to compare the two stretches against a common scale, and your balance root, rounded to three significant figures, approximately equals 2.21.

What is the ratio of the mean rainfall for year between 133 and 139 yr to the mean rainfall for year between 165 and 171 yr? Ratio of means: 0.90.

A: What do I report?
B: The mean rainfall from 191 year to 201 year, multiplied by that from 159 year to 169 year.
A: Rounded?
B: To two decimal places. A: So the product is 2.62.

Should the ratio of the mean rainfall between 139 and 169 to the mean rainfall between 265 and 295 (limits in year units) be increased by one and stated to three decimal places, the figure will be 1.910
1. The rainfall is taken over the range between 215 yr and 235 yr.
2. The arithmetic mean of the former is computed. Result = 1.81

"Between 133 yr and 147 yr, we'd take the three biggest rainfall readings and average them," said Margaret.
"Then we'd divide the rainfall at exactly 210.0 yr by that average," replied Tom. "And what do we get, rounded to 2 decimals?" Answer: 1.03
